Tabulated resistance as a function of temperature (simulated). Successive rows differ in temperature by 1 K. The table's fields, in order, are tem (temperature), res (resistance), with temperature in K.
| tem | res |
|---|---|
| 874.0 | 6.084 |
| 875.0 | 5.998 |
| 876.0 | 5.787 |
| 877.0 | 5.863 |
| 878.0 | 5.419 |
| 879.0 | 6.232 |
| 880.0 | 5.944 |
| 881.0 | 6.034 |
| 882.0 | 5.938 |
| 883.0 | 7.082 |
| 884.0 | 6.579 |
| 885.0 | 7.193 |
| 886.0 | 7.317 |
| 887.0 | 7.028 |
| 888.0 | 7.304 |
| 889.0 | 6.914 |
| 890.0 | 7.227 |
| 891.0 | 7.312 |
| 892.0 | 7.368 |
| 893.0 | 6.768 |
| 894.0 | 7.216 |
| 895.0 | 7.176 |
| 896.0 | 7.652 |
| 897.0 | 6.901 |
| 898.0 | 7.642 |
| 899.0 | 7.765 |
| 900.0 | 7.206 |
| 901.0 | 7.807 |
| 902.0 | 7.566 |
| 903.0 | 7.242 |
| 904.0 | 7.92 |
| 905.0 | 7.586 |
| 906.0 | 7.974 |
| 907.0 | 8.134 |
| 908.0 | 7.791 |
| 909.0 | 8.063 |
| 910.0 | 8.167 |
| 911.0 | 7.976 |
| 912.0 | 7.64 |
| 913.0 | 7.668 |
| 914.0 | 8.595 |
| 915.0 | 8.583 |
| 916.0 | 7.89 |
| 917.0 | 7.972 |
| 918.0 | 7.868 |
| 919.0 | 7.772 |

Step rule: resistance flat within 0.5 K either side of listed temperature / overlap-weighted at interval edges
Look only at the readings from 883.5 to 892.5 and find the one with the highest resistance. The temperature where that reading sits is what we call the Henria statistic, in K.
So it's 892.0 K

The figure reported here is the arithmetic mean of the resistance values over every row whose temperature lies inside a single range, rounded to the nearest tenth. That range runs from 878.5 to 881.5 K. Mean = 6.1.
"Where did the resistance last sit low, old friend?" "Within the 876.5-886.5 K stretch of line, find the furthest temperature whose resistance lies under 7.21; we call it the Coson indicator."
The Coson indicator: 885.0 K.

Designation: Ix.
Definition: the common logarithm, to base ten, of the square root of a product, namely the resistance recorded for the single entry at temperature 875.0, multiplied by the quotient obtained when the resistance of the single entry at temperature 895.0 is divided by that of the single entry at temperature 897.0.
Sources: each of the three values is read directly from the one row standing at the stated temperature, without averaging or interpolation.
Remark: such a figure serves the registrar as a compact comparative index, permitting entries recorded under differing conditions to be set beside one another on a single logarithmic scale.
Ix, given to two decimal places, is 0.40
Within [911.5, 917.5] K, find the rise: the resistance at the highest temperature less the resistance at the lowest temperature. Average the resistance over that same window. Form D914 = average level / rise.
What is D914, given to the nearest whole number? 24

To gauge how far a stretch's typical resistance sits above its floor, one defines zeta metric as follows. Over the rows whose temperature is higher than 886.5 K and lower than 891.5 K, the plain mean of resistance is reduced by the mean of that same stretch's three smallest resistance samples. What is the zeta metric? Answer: 0.10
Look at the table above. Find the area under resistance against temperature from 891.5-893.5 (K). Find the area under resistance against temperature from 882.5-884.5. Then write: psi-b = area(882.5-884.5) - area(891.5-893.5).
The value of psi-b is -0.5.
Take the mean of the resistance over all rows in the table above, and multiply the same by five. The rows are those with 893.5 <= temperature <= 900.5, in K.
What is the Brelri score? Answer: 37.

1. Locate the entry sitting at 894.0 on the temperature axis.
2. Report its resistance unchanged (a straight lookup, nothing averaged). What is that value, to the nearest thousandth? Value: 7.216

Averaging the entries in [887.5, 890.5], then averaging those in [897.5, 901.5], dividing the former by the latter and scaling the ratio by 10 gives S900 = 9.4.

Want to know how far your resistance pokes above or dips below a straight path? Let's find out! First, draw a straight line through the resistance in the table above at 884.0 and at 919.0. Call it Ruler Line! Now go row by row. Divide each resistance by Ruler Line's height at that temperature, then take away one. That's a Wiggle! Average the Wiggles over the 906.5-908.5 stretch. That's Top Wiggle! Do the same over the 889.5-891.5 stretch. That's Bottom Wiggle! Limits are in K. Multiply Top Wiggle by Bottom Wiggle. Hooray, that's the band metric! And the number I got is 0.0054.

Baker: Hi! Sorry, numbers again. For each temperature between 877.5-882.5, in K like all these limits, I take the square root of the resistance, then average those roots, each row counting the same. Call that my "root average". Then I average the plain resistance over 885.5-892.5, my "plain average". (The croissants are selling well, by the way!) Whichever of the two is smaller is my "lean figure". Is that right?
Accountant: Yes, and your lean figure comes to 2.43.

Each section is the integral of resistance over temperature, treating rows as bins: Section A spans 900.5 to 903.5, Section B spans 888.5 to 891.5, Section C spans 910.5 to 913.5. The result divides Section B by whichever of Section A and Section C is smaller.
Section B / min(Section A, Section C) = 0.95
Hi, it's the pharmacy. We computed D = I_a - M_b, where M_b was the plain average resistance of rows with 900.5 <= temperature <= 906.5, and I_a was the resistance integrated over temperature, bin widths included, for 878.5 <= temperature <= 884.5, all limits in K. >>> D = 30.1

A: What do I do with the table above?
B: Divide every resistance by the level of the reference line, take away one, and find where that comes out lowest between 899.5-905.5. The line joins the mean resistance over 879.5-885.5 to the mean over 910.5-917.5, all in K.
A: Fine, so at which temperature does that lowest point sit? 903.0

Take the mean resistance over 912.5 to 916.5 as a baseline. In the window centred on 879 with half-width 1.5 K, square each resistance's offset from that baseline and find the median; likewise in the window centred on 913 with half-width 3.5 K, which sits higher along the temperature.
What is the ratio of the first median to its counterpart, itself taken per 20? 1.6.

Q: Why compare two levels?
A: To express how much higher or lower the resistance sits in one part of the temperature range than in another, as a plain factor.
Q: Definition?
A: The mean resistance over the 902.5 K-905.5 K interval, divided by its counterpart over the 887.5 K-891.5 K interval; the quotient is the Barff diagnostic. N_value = 1.05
